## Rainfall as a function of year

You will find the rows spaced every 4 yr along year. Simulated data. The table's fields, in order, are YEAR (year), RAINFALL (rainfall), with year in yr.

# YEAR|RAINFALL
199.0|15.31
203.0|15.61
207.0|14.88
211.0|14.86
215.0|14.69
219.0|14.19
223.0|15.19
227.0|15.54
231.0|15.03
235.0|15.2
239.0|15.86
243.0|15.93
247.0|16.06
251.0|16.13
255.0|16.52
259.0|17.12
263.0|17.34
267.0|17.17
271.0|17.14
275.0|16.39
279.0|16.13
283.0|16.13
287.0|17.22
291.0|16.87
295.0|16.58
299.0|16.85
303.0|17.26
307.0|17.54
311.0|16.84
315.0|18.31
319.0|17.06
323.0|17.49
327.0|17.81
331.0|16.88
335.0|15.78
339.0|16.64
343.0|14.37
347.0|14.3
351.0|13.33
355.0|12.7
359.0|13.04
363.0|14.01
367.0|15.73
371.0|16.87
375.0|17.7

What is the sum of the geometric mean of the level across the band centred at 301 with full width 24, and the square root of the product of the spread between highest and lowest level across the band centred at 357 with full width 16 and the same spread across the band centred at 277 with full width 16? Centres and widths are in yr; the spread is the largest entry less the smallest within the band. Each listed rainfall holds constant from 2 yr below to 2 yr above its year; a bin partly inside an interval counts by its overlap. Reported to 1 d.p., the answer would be 18.1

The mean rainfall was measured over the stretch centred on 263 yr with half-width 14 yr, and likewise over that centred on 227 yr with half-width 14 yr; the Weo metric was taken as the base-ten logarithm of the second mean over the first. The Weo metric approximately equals -0.05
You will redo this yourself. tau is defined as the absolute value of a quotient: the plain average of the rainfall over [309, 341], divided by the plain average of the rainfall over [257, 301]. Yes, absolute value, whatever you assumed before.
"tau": 1.02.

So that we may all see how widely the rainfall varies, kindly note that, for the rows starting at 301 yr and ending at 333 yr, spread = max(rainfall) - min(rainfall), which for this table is 1.5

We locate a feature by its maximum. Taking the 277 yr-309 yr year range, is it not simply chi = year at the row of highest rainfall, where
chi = 307.0 yr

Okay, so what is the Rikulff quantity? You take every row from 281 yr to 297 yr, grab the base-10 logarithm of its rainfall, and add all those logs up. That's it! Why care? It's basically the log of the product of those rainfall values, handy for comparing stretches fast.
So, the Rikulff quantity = 4.9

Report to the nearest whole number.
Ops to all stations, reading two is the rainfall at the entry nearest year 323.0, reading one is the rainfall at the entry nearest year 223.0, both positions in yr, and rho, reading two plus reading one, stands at 33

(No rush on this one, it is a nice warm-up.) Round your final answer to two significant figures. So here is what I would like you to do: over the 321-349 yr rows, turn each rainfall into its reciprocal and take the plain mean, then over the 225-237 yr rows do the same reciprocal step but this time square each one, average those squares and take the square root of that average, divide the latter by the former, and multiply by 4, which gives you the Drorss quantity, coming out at 4.2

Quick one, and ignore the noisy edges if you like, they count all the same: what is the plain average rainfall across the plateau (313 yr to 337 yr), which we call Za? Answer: 17.2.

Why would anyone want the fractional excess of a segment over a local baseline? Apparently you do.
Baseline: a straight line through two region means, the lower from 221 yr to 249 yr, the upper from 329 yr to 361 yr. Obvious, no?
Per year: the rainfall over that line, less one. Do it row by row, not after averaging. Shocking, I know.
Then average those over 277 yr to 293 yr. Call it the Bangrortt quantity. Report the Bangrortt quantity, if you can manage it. 0.10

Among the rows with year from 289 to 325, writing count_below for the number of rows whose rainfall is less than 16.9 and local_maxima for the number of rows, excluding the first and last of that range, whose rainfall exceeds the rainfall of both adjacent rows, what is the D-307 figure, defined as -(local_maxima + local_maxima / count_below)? -2.50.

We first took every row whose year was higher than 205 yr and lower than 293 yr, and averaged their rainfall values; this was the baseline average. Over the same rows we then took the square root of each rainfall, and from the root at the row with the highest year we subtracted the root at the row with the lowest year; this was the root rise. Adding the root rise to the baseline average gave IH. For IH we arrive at 16.2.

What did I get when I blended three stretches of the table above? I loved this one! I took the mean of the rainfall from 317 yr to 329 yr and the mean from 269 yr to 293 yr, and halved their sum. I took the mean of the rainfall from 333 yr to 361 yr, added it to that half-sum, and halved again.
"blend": 15.7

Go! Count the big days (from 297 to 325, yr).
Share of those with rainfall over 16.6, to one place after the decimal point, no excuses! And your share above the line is 1.0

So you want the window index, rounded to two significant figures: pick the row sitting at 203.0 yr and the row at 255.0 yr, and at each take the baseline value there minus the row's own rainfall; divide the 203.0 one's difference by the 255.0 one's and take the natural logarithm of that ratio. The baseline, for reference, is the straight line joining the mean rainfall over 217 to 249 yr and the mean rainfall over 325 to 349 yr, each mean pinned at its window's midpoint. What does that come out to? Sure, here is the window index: -0.92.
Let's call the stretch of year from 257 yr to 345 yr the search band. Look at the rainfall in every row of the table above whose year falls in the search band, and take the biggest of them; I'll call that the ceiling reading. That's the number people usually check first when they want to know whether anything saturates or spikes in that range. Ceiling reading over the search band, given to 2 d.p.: 18.31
